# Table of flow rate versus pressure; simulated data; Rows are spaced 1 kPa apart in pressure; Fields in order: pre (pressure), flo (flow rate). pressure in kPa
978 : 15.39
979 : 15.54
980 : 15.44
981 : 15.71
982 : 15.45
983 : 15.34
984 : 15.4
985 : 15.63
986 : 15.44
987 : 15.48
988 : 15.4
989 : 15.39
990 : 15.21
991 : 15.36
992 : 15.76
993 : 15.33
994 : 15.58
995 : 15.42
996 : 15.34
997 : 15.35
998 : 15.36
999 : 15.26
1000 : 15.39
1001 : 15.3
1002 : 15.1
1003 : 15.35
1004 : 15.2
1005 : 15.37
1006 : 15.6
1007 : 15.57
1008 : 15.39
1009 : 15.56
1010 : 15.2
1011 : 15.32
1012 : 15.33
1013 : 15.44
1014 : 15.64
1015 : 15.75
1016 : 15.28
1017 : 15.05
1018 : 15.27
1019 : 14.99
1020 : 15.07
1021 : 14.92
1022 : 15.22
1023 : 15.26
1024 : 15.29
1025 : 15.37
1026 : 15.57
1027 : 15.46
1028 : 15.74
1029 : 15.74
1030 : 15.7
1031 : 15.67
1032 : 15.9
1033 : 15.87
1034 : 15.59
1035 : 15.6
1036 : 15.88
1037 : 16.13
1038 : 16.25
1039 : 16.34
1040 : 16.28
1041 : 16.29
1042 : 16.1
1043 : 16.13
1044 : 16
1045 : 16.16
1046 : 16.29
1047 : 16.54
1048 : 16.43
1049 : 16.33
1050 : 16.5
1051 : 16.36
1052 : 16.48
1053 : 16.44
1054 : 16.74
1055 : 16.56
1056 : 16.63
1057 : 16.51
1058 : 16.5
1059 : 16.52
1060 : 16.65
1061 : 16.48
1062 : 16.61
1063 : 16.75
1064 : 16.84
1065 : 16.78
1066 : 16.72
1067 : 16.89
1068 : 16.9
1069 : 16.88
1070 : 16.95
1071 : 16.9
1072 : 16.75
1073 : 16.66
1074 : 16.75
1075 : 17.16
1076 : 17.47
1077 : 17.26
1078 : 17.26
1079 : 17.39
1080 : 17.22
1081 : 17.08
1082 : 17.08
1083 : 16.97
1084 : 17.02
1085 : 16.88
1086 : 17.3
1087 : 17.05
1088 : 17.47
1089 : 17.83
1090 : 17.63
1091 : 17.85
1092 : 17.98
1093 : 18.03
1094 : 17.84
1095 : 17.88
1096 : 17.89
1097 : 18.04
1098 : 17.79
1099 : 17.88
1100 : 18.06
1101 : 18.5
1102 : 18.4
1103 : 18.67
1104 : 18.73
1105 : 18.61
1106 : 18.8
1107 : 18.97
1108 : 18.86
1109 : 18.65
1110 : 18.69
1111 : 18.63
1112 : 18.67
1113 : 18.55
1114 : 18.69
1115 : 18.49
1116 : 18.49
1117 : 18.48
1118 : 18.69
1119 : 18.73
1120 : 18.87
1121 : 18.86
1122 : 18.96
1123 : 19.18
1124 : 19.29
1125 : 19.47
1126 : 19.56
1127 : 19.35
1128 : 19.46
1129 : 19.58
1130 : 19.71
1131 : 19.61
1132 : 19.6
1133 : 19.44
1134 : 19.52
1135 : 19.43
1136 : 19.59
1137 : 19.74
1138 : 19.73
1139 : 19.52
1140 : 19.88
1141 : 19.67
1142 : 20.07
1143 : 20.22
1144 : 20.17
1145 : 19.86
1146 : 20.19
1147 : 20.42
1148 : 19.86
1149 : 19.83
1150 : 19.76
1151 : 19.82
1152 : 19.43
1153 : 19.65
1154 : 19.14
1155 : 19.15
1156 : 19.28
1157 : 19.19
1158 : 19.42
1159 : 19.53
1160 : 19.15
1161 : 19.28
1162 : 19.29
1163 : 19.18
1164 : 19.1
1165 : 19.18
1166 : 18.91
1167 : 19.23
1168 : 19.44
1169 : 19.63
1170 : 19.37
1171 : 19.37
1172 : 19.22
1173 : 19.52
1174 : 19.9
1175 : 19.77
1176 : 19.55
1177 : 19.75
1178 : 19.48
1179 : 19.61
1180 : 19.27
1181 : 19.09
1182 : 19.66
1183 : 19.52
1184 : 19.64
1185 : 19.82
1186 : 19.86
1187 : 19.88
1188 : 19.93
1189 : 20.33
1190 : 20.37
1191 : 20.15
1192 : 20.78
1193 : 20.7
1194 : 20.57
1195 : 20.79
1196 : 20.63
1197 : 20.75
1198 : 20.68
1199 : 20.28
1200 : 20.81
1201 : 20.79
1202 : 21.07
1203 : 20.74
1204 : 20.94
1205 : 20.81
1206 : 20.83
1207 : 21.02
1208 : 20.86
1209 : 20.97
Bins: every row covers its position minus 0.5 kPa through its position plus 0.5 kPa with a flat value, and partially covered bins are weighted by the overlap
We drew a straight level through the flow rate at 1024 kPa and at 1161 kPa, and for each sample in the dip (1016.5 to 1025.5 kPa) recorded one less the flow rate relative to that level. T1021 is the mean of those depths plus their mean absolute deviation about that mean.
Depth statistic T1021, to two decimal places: 0.01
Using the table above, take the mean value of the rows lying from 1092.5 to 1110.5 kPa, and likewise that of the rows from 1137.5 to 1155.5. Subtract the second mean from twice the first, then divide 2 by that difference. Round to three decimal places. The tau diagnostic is 0.118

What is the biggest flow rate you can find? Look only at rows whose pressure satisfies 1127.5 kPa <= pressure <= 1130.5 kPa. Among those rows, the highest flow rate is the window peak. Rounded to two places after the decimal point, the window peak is 19.71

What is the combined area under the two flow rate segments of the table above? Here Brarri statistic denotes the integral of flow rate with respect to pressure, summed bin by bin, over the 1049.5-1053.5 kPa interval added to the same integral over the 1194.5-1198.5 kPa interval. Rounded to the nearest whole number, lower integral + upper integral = 149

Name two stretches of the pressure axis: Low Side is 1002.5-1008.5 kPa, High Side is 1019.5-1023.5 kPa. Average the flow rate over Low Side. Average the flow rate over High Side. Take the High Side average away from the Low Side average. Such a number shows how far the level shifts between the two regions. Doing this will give 0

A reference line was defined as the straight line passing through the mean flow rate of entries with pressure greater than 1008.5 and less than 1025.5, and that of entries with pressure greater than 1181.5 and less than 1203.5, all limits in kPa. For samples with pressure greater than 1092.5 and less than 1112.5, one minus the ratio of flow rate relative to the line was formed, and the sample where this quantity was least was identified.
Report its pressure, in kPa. 1107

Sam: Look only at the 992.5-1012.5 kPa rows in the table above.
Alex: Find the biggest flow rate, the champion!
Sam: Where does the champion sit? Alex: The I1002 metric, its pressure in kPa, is 1006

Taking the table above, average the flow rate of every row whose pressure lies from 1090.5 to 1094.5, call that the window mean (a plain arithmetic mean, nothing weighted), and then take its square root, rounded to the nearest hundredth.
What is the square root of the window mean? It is 4.23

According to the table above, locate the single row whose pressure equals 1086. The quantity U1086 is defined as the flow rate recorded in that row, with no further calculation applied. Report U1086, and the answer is 17.3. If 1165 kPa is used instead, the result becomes 19.18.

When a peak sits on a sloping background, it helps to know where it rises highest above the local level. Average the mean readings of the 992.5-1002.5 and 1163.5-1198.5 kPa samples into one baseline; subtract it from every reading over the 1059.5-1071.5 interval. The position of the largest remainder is 1070 kPa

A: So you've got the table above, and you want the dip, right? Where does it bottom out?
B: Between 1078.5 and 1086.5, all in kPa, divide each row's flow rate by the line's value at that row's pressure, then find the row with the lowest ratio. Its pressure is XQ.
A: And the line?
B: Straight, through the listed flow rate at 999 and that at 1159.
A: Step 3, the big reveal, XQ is 1085 kPa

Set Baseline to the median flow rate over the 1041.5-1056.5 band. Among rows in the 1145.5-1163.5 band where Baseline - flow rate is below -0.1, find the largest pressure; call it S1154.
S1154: 1163 kPa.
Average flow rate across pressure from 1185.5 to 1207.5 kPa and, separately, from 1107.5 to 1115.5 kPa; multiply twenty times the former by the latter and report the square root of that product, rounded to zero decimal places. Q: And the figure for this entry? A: 88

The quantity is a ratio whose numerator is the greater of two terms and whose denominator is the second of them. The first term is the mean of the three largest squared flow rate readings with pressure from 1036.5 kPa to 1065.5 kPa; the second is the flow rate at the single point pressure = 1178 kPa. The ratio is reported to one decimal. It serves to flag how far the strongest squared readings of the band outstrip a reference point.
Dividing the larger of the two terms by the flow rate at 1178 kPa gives 14.5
